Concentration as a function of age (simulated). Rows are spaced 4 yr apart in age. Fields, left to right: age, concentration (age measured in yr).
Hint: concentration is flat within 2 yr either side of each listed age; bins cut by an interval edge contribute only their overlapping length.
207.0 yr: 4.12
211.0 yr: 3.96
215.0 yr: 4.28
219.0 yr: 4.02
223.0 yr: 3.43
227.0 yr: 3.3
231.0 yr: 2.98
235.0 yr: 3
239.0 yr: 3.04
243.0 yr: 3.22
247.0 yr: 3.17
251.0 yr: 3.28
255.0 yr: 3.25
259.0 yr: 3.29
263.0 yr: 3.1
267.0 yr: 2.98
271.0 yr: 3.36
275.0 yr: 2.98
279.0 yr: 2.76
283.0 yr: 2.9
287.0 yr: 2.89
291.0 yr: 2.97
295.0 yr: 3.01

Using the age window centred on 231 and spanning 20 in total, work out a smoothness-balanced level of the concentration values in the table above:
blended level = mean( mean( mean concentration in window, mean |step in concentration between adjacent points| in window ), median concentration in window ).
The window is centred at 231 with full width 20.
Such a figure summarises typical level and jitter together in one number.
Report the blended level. 2.34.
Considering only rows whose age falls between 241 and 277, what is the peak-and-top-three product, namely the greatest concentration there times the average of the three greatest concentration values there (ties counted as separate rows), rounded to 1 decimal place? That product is 11.1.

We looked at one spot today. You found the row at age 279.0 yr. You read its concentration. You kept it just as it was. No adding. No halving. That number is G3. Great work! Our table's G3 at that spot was 2.76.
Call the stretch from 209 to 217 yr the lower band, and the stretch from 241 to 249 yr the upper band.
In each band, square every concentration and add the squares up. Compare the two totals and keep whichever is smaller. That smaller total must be 20.4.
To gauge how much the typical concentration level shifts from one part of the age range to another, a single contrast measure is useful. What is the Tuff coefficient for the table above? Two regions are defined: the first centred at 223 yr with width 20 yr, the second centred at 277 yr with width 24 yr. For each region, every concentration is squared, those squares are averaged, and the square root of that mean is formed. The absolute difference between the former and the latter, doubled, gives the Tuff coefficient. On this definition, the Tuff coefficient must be 1.3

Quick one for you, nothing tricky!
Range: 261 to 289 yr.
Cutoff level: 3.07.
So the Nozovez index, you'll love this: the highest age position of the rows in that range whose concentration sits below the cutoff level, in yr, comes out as 287.0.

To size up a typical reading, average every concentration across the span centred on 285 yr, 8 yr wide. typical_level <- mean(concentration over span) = 2.9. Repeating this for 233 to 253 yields 3.1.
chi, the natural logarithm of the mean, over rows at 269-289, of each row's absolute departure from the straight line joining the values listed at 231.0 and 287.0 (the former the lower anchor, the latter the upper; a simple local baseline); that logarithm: -2.0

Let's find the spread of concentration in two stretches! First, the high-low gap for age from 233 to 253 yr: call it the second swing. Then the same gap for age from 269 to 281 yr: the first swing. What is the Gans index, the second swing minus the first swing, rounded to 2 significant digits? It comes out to -0.32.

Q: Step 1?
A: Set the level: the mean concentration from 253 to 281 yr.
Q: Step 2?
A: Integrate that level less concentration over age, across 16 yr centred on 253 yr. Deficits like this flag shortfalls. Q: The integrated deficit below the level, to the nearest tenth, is -2.3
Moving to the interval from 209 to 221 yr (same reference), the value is -11.8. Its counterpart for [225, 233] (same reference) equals -0.3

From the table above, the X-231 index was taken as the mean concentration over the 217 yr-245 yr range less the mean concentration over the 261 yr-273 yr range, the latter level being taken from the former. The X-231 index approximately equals 0.14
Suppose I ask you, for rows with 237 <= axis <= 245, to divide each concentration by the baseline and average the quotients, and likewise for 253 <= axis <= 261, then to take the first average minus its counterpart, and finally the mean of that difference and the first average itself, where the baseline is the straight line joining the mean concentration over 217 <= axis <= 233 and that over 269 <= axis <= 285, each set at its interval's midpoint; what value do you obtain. 0.432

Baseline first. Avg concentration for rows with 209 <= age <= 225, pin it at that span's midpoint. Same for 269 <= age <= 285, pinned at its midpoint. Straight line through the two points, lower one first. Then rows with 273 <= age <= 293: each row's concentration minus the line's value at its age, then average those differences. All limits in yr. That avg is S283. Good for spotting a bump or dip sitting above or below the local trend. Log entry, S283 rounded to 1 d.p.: 0.0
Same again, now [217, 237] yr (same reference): -0.4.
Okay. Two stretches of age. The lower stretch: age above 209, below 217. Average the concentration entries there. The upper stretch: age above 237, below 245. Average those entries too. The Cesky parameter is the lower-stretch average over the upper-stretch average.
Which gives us 1.32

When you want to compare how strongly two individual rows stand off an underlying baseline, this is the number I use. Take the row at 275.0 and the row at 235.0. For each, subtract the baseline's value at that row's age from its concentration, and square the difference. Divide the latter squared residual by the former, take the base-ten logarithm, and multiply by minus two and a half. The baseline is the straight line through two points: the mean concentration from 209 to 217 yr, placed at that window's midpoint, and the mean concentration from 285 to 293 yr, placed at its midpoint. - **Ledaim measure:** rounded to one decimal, -3.3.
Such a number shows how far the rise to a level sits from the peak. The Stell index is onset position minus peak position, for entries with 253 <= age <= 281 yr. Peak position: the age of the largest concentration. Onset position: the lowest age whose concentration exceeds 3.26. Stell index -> -12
